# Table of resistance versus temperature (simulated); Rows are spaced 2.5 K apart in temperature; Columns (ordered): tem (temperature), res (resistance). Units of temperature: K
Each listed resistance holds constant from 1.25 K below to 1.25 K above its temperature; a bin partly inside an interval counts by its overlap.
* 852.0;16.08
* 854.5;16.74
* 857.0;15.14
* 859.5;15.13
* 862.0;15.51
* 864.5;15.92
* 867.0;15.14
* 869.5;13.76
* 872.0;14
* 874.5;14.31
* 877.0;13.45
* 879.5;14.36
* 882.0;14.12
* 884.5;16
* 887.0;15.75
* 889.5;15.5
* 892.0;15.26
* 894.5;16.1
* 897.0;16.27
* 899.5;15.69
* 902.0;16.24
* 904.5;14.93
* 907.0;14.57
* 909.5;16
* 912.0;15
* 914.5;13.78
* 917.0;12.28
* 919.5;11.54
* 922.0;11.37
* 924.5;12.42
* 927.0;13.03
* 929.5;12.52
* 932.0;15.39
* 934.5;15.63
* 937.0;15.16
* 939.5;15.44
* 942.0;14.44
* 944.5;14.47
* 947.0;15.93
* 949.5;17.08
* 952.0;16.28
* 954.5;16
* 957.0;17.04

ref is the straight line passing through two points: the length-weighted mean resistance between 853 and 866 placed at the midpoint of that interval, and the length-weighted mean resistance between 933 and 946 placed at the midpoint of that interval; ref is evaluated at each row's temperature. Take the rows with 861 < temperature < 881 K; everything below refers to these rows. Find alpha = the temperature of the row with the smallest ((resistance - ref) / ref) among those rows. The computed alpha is 877.0 K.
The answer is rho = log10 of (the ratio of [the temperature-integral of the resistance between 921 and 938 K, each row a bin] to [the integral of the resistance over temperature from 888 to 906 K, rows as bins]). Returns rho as -0.09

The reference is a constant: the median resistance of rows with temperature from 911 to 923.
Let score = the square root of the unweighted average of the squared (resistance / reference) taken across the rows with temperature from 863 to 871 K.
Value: 1.22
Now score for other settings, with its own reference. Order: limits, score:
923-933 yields 1.09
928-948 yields 1.21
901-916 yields 1.23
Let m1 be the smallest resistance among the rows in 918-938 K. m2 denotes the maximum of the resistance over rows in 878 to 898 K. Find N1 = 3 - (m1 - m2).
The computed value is 7.9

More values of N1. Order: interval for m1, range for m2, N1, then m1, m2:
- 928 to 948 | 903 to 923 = 6.5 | 12.52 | 16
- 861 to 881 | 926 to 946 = 5.2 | 13.45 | 15.63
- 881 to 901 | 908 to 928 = 4.9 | 14.12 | 16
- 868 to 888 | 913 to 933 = 4.9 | 13.45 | 15.39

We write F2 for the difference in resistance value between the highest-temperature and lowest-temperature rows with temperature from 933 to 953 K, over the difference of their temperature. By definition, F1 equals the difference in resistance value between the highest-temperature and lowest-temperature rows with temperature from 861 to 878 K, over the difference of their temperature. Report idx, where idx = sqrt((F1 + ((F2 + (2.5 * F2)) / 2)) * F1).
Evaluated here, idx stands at 0.10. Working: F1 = -0.14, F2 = 0.04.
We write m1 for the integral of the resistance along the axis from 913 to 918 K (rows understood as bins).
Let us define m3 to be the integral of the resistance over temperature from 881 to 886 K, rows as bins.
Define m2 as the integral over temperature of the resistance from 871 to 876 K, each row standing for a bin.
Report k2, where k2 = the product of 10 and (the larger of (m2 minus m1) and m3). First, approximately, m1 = 66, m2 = 71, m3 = 75.7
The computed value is 757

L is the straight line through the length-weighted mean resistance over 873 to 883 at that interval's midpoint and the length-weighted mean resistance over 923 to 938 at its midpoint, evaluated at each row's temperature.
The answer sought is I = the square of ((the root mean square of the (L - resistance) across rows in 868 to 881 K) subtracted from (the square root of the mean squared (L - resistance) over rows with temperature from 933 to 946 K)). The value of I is 0.69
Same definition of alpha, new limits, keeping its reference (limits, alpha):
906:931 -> 922.0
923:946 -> 924.5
